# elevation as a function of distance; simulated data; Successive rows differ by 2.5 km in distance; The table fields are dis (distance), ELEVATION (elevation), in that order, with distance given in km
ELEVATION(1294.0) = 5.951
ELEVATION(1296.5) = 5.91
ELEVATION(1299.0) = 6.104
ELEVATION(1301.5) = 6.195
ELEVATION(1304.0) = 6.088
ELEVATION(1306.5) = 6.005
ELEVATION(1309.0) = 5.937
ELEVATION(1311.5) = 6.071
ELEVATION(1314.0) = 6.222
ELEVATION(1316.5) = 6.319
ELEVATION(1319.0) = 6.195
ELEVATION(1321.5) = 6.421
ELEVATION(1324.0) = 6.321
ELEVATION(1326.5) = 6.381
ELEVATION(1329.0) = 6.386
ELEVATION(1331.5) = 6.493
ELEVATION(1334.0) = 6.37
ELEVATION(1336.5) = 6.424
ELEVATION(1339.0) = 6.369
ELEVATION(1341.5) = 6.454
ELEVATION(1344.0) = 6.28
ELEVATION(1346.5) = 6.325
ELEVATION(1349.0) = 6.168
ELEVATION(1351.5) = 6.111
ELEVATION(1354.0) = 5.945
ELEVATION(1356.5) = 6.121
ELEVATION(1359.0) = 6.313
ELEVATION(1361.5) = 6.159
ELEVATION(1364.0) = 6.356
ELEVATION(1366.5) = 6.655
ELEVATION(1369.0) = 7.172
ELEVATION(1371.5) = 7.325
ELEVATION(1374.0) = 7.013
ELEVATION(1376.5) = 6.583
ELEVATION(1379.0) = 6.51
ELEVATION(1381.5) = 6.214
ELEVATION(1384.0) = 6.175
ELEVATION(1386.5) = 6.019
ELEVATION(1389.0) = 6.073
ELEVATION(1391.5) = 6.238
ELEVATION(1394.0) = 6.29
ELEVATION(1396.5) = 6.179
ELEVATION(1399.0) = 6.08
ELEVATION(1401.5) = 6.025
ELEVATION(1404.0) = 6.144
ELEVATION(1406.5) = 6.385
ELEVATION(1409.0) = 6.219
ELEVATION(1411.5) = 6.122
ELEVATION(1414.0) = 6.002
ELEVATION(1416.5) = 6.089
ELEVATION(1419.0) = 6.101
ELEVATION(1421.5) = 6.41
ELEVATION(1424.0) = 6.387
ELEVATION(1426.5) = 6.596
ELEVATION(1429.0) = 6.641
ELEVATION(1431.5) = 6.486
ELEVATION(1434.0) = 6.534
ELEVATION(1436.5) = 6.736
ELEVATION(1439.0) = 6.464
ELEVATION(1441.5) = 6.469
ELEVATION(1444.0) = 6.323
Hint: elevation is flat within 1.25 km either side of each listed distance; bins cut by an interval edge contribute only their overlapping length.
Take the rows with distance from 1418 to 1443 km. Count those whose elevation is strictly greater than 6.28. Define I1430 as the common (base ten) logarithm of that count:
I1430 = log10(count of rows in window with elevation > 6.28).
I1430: 0.95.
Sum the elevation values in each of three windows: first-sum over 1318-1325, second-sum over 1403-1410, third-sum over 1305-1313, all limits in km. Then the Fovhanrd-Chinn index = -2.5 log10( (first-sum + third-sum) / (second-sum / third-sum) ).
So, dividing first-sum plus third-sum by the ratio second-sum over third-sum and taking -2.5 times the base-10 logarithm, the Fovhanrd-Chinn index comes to -3.88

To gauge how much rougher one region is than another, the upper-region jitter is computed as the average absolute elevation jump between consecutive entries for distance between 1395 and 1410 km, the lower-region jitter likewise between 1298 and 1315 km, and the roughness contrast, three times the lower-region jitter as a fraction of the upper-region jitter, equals 2.3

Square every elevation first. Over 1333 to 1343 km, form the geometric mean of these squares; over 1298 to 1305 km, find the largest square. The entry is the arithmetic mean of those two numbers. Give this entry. 39.7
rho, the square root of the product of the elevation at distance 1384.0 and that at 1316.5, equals 6.25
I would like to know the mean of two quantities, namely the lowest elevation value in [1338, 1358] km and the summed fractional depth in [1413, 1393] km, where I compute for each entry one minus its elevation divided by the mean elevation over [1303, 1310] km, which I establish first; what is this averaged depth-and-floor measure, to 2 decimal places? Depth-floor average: 2.86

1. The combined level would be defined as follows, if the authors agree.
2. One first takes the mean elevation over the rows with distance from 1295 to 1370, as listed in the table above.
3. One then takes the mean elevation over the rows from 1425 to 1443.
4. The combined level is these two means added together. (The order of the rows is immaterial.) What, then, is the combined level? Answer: 12.8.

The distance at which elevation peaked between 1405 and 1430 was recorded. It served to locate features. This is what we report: 1429.0 km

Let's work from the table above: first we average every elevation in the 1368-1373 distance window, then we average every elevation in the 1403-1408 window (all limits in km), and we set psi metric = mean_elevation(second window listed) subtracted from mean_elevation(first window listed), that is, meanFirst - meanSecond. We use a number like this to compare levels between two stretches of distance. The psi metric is 1.0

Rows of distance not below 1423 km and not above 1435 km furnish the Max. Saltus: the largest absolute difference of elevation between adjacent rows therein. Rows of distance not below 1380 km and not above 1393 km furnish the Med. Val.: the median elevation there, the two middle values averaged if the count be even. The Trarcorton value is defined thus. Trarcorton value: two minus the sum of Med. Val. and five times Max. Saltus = -5.22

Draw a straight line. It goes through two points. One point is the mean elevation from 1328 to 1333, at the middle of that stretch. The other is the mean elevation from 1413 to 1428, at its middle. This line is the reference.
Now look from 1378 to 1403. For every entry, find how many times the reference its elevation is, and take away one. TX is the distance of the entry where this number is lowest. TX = 1386.5 km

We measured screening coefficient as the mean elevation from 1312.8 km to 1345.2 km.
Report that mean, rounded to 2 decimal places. 6.36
